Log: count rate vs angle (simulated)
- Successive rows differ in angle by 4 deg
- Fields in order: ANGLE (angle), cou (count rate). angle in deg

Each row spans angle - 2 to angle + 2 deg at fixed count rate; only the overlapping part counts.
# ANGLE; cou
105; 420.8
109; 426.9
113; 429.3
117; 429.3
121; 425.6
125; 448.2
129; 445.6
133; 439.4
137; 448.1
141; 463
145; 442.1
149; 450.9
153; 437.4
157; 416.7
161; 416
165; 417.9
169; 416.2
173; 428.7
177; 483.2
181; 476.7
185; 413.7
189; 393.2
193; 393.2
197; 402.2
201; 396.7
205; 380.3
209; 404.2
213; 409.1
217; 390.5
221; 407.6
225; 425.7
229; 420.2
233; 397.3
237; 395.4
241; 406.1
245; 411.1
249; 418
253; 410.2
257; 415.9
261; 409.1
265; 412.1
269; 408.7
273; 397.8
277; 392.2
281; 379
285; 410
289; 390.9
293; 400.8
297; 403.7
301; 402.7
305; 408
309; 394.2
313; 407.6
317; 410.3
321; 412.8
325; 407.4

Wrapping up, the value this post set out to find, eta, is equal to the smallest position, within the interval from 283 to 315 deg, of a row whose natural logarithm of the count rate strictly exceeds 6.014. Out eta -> 285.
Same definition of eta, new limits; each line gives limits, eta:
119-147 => 121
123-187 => 125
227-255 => 229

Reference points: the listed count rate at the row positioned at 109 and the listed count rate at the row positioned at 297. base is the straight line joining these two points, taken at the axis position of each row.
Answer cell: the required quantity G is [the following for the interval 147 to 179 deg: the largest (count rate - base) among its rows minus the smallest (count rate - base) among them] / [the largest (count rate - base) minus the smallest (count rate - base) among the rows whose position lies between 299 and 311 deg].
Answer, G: 5.2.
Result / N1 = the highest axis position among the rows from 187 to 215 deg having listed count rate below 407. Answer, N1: 209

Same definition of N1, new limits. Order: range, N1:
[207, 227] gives 217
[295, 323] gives 309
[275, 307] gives 301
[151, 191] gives 189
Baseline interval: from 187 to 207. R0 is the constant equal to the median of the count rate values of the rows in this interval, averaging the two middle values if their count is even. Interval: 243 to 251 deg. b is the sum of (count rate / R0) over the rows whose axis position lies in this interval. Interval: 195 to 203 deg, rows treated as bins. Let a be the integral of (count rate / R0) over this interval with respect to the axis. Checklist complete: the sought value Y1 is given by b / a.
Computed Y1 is 0.259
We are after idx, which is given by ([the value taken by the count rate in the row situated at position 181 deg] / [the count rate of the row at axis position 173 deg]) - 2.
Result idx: -0.89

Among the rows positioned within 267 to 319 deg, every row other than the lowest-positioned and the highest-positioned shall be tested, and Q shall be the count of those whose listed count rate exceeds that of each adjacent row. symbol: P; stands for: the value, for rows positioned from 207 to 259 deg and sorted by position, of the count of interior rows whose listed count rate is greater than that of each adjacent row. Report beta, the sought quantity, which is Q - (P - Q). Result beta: 3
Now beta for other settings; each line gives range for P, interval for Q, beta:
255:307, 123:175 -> 3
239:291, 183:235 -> 2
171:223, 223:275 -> 3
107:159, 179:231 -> 3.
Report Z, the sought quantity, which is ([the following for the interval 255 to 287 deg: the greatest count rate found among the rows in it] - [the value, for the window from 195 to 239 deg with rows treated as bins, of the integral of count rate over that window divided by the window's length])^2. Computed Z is 175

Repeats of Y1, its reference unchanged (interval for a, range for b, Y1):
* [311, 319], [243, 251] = 0.253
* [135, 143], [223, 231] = 0.232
